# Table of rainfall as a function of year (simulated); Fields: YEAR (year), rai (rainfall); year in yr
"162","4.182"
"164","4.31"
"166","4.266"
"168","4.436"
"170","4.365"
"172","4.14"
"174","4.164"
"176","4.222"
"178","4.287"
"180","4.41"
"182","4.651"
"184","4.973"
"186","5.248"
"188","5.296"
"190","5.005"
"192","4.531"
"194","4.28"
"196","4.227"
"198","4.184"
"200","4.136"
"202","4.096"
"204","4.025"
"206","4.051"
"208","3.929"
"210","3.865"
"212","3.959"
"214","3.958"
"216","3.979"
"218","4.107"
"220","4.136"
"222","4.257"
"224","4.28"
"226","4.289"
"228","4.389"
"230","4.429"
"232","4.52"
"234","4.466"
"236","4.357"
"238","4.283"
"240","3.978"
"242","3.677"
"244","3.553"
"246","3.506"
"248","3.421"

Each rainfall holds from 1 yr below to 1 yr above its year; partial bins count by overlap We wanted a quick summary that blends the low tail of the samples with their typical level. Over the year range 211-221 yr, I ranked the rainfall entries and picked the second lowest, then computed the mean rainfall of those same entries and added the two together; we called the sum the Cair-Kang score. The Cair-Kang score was 8.0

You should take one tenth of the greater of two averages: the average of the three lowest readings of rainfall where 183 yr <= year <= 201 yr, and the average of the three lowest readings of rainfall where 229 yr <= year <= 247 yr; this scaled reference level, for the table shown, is 0.418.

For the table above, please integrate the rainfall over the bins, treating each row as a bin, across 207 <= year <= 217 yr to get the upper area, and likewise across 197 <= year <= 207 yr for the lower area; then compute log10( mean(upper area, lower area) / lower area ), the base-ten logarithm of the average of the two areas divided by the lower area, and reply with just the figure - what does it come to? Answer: -0.009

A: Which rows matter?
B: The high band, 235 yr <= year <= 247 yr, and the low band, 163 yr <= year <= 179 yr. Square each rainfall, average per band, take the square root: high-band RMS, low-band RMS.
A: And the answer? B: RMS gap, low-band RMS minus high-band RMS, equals 0.37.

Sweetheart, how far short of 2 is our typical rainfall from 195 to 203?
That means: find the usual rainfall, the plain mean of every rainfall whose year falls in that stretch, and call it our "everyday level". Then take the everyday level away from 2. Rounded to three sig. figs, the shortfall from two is -2.16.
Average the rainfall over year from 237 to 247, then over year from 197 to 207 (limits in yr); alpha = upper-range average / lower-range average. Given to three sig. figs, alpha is 0.927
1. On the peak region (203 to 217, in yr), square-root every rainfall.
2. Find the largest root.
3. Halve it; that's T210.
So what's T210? 1.01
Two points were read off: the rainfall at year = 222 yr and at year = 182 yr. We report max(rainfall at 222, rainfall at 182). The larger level 4.7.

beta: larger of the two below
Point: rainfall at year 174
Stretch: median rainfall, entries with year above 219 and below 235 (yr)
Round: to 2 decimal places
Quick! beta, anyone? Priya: 4.34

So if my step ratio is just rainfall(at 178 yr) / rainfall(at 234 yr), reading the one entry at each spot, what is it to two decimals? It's 0.96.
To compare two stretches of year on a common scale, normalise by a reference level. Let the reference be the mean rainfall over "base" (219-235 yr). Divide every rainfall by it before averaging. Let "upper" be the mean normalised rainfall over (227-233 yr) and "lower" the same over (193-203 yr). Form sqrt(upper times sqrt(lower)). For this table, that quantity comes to 1.002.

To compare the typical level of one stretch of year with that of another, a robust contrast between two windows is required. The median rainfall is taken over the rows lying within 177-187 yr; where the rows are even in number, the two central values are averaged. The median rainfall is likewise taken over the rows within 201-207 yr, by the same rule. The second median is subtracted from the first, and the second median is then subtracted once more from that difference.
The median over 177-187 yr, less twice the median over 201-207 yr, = -3.5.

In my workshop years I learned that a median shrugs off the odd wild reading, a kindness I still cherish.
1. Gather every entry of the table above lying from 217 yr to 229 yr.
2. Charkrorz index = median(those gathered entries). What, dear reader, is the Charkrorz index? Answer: 4.27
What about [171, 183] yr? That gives 4.25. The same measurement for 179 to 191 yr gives 4.99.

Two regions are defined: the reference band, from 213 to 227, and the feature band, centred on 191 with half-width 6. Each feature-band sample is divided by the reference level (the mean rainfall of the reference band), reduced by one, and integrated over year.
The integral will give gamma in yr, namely 1.8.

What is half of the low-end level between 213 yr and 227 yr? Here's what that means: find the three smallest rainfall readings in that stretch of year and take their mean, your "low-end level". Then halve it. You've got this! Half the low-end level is 2.01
